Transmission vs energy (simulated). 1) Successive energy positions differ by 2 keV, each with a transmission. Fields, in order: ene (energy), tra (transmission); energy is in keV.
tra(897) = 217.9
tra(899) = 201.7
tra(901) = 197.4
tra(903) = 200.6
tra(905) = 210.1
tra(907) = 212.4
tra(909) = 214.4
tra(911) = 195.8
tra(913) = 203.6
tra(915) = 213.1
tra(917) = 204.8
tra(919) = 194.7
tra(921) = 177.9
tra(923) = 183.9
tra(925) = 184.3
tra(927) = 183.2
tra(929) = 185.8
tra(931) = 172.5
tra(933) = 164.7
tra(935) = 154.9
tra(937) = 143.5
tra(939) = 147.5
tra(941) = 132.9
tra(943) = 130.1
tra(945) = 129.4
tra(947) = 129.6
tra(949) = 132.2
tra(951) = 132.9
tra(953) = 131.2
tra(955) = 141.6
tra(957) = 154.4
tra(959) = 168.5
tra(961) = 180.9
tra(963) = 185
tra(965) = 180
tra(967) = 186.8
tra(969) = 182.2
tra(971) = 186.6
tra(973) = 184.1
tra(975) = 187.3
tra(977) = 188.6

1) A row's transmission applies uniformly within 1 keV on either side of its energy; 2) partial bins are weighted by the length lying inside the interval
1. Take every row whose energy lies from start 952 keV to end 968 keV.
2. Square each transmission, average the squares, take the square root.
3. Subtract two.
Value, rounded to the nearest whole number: 165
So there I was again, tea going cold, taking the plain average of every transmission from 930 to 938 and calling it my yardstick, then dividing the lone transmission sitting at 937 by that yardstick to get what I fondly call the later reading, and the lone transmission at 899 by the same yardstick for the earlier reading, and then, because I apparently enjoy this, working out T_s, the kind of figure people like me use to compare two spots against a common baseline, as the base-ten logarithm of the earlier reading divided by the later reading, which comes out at 0.15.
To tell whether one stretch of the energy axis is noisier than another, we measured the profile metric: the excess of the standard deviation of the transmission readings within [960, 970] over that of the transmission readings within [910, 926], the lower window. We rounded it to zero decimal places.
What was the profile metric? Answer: -9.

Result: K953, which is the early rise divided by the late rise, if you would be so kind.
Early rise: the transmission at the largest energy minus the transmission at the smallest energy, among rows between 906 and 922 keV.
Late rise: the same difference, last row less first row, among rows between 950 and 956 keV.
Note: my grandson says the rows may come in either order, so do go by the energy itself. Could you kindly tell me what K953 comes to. -4.0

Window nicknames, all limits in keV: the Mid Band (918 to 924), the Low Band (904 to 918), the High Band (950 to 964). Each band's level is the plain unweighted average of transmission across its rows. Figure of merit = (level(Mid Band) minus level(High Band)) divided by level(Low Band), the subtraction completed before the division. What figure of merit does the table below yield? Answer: 0.14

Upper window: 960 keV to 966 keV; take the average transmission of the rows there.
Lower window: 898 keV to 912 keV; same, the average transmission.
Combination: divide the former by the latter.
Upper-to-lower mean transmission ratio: 0.89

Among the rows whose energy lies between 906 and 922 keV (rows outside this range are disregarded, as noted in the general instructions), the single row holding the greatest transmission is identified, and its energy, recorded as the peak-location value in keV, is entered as 909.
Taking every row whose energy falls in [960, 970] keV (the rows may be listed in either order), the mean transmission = 183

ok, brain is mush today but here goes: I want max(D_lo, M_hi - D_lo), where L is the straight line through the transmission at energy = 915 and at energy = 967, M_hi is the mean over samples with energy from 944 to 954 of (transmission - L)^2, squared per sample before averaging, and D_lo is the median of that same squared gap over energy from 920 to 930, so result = 3644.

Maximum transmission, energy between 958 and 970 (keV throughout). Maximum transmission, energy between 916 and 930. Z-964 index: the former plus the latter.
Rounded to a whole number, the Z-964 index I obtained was 392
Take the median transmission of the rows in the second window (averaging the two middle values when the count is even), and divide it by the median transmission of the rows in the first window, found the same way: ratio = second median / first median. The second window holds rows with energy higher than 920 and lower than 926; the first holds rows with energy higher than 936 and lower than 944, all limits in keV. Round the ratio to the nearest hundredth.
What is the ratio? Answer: 1.33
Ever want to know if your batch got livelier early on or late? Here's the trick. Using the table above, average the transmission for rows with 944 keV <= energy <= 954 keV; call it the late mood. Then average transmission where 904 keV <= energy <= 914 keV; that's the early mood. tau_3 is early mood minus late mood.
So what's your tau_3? 76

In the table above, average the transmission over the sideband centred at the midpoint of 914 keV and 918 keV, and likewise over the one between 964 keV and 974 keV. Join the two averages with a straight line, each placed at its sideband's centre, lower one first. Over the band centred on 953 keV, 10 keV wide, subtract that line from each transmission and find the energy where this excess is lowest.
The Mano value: 949 keV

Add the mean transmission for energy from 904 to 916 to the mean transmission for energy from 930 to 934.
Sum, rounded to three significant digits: 377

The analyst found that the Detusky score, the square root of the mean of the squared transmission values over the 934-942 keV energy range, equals 145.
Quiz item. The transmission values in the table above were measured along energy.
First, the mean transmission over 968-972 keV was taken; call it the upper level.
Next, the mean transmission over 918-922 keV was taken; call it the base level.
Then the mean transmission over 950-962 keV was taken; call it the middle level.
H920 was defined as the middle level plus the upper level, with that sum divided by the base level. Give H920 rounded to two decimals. 1.80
